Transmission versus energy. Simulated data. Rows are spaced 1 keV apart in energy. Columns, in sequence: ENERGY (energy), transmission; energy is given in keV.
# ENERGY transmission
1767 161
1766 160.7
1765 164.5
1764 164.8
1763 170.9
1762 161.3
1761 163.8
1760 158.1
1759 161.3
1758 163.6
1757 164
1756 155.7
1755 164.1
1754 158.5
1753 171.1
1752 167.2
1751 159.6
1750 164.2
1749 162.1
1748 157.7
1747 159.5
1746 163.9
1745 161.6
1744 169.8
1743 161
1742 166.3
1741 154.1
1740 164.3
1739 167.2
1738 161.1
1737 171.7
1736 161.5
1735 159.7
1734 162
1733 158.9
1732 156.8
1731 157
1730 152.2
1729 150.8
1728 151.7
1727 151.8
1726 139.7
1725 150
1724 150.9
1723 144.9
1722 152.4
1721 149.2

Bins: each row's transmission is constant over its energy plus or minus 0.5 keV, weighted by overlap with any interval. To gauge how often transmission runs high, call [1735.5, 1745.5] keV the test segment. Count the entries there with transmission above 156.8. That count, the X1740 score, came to 9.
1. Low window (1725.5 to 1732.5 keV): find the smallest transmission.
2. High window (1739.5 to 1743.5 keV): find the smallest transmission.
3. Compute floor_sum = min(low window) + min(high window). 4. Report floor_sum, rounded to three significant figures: 294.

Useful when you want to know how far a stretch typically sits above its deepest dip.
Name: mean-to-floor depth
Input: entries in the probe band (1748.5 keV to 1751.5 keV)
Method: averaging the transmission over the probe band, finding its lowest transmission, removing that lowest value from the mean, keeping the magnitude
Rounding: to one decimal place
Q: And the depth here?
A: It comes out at 2.4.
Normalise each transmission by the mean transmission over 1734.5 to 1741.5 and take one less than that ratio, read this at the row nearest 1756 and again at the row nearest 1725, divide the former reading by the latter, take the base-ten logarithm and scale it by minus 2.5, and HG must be 0.6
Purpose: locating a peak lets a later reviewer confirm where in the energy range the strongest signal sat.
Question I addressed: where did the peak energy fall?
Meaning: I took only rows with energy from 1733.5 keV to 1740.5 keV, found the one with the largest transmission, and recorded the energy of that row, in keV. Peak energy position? 1737 keV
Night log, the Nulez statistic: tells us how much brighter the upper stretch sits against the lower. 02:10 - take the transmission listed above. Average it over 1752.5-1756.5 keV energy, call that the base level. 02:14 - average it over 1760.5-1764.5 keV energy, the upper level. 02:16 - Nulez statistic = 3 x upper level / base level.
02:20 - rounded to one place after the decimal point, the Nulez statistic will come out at 3.1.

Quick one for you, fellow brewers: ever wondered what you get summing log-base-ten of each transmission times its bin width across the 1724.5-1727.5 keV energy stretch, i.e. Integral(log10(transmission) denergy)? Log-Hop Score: 6.50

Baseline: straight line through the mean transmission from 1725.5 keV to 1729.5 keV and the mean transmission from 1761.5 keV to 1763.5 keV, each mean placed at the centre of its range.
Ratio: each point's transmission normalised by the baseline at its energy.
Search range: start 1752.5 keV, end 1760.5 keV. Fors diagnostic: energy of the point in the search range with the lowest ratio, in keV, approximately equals 1756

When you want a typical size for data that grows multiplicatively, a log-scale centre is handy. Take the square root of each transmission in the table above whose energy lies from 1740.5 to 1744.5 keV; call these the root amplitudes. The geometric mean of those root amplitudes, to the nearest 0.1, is 12.8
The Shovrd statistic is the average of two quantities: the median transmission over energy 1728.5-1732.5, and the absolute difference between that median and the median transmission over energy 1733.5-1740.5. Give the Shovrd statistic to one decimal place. 81.0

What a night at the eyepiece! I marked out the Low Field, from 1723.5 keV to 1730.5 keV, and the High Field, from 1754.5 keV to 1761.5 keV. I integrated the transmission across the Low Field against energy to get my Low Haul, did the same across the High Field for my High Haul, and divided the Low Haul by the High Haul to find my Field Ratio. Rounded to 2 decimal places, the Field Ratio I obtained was 0.93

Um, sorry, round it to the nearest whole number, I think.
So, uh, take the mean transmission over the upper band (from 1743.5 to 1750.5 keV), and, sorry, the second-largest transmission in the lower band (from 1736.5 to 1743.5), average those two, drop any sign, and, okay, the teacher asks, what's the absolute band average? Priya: 165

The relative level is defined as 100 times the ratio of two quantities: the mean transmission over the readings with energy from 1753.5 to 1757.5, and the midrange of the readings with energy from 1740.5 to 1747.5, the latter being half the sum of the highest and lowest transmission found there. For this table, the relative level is 99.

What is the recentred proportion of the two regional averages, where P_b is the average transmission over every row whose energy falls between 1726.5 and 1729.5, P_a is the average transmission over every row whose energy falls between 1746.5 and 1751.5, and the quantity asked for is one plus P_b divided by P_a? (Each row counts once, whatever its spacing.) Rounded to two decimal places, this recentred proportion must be 1.94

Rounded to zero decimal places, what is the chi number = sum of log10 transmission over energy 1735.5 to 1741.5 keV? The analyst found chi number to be 13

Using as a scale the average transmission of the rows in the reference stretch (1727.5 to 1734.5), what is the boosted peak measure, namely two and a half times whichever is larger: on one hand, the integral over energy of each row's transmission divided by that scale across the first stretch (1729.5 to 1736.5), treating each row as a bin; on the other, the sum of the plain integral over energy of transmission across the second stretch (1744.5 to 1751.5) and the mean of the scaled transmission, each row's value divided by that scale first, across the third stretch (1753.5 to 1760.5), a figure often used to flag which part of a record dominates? 2824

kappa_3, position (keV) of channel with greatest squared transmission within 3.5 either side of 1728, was 1731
